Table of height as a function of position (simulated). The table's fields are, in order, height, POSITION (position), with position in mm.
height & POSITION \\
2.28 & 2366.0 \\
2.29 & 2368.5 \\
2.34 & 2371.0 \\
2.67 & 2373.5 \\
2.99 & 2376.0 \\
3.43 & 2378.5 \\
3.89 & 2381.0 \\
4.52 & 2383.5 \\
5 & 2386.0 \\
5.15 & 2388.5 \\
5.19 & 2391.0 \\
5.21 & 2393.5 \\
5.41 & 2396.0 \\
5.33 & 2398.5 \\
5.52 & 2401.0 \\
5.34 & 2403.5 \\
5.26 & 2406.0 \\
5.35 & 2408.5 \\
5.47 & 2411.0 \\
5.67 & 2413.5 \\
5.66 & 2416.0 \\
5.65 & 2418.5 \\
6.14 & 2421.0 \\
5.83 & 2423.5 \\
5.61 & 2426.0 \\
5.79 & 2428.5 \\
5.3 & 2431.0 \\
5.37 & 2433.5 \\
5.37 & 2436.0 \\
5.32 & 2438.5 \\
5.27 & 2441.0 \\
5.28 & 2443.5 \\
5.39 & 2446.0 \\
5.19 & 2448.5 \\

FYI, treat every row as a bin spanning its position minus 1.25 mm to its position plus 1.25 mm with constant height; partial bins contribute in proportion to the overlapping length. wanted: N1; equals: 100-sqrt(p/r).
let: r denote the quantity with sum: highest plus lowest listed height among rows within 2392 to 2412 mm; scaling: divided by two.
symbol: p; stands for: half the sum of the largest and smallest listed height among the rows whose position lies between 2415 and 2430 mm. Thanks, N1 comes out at 98.95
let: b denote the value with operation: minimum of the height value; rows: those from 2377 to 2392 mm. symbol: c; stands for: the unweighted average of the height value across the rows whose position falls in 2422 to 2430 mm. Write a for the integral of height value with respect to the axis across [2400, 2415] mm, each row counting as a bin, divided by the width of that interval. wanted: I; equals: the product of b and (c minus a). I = 1.0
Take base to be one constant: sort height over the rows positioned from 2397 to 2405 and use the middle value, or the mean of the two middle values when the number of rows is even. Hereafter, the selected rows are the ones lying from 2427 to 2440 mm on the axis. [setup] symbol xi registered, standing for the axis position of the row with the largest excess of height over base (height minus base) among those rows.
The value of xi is 2428.5 mm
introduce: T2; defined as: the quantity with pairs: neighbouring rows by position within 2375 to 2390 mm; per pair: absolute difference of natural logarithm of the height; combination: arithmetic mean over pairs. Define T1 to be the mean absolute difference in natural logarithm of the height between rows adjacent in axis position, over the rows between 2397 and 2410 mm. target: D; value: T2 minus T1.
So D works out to 0.0837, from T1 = 0.025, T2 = 0.109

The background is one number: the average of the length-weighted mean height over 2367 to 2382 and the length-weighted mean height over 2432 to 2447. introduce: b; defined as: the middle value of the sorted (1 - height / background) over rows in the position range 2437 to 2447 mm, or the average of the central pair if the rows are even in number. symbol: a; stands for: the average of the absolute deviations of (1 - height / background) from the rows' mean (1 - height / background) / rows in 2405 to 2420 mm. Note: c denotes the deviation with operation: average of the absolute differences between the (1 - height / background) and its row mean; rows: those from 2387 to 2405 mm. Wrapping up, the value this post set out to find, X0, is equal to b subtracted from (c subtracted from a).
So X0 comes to 0.30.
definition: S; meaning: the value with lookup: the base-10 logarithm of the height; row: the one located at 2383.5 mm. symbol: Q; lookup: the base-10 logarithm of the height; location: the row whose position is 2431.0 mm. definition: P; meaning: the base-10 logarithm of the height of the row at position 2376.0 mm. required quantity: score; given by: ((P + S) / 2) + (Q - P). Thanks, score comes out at 0.81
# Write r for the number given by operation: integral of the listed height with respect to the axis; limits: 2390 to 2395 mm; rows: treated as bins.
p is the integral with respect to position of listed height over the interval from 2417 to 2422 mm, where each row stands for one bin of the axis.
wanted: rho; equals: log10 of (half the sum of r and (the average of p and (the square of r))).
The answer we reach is 2.28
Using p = 29.4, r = 26.1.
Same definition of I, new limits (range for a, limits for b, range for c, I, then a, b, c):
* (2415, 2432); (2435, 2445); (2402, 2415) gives -1.6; 5.72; 5.27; 5.4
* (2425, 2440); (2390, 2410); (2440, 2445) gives -0.9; 5.45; 5.19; 5.3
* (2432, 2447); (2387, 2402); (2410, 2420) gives 1.4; 5.33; 5.15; 5.6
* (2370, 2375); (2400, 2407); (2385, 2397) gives 14.0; 2.54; 5.26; 5.2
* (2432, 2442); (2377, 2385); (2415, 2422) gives 1.7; 5.33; 3.43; 5.8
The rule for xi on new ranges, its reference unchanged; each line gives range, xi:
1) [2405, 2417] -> 2413.5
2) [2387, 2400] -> 2396.0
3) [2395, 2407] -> 2401.0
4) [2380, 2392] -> 2391.0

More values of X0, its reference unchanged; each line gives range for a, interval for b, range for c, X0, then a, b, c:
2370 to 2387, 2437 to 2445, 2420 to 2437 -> 0.41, 0.192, -0.28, 0.06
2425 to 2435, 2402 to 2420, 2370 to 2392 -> 0.14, 0.044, -0.33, 0.23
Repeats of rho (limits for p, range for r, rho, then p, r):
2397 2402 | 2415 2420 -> 2.35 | 27.1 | 28.4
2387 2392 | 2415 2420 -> 2.35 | 25.8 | 28.4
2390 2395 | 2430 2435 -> 2.30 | 26.1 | 26.7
